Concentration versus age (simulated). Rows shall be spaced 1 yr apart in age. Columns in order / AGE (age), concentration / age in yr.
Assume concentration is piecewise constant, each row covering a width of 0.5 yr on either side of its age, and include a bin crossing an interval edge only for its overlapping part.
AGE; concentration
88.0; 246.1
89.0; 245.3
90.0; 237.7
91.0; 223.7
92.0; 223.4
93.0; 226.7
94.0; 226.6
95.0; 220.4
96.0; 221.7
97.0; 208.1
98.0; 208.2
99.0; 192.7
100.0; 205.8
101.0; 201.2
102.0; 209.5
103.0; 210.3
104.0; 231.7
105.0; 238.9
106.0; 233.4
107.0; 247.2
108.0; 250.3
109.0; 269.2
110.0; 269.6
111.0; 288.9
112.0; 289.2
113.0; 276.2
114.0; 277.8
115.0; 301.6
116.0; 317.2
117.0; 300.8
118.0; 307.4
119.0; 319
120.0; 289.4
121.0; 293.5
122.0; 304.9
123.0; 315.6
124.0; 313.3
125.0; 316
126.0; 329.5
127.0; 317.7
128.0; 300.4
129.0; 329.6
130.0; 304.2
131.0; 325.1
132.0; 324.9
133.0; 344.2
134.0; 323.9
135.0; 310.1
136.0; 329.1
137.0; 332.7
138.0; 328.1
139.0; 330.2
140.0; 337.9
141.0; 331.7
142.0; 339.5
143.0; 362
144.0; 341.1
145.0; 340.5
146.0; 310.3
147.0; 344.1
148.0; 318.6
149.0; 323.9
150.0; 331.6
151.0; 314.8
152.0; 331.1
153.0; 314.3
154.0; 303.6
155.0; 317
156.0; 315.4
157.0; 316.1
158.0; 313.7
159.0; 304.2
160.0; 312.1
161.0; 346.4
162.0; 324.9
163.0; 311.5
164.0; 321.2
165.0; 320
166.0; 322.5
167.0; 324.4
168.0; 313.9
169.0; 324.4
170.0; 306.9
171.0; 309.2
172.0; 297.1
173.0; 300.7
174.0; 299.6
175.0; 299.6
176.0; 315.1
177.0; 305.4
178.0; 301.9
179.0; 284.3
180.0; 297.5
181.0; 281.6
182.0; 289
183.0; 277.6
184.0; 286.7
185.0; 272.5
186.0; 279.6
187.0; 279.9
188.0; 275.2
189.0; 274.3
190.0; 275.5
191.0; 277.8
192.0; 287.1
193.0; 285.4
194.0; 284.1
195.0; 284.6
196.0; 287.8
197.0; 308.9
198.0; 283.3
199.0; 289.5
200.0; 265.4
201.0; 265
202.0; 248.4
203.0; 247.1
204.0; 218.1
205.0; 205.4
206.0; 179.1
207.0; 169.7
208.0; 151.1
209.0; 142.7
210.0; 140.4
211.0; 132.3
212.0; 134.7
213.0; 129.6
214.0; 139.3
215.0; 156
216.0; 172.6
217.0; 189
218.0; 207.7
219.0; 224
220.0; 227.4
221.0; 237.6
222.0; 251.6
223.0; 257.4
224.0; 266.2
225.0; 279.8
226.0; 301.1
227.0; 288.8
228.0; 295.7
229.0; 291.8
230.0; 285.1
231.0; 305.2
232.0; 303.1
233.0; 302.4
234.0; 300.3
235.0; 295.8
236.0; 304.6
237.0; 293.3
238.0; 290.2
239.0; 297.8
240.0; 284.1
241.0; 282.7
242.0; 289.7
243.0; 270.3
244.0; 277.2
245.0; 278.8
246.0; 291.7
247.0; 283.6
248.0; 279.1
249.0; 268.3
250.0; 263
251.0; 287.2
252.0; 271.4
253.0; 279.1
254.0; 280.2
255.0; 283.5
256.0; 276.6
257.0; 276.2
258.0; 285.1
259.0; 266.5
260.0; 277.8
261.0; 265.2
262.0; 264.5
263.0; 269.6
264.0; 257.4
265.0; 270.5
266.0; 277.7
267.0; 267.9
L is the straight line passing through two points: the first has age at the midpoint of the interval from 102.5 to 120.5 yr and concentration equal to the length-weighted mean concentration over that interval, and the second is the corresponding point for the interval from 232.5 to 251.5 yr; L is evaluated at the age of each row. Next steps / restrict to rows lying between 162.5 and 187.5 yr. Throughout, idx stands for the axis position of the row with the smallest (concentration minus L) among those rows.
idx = 185.0 yr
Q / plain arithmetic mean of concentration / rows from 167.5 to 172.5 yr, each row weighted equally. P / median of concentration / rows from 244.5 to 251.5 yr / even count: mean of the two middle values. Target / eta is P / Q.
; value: 0.90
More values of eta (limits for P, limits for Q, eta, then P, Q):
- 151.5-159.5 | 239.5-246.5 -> 1.12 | 315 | 282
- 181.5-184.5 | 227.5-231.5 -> 0.97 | 287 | 294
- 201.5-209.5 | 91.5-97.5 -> 0.87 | 192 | 221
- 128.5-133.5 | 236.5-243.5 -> 1.13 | 325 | 287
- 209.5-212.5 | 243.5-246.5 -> 0.48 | 135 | 283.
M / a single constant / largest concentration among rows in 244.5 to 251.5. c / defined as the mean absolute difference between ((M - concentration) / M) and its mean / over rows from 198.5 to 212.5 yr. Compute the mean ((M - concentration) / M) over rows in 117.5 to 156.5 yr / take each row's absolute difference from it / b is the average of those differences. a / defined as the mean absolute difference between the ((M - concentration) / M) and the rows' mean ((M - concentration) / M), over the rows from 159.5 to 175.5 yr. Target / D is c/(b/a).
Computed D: 0.14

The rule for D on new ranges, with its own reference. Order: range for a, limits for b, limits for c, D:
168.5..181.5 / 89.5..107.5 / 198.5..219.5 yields 0.10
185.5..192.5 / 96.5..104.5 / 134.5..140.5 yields 0.01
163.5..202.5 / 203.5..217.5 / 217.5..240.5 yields 0.05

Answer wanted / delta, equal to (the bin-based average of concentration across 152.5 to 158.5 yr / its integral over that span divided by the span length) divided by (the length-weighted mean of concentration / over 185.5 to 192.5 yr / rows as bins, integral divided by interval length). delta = 1.13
